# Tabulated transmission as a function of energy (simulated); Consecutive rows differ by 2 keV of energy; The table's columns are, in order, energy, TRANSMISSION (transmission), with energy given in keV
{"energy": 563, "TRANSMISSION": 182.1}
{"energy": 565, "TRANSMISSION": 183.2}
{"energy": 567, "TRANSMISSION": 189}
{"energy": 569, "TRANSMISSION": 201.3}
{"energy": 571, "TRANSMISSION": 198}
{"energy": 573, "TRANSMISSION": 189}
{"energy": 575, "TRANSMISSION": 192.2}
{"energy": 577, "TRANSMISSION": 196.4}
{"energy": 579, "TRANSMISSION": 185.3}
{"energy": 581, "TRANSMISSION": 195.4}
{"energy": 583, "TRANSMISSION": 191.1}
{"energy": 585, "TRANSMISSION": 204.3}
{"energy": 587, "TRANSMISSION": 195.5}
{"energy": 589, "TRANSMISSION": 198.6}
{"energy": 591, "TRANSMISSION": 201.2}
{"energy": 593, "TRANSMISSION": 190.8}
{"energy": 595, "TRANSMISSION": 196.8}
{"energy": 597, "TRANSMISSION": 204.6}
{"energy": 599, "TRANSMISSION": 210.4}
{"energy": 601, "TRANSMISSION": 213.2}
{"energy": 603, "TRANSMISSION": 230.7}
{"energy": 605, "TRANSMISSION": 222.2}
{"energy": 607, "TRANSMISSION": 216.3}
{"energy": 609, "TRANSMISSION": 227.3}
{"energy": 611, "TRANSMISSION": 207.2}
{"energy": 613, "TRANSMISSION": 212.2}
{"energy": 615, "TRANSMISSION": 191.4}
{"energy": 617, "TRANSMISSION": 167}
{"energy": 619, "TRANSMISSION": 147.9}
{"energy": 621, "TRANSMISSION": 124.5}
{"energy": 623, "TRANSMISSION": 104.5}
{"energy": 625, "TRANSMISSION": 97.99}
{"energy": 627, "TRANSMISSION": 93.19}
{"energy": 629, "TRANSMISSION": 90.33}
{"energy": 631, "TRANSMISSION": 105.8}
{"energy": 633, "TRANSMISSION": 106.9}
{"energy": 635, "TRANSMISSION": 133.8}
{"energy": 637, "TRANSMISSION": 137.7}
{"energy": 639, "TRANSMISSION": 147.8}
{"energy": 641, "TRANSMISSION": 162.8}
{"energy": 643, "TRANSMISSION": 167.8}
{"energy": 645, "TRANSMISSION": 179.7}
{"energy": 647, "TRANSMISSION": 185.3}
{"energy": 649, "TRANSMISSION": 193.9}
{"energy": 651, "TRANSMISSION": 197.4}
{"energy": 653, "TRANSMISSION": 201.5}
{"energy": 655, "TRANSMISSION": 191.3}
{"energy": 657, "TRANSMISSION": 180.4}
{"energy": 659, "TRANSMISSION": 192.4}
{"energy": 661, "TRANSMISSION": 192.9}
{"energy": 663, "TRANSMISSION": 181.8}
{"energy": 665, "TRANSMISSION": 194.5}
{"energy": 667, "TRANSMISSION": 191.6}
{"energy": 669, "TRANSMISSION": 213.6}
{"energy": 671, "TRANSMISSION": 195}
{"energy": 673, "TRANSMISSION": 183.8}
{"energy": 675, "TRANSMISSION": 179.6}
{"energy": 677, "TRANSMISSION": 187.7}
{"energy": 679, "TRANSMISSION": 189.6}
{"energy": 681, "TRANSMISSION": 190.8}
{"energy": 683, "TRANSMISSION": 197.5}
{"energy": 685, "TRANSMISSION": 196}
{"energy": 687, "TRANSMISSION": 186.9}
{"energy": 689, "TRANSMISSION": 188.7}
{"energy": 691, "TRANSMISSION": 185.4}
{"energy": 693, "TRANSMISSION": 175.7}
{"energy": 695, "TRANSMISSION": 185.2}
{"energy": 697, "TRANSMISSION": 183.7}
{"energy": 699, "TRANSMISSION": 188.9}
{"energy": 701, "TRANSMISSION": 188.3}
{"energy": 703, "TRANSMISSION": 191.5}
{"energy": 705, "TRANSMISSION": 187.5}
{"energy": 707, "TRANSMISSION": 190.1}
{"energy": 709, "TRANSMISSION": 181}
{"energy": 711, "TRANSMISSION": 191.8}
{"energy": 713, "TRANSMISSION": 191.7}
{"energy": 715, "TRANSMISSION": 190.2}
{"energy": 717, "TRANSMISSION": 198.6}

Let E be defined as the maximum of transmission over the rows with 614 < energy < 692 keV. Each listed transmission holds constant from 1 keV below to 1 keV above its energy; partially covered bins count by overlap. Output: 213.6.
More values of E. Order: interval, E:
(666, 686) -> 213.6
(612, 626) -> 212.2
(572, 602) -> 213.2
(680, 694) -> 197.5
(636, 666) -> 201.5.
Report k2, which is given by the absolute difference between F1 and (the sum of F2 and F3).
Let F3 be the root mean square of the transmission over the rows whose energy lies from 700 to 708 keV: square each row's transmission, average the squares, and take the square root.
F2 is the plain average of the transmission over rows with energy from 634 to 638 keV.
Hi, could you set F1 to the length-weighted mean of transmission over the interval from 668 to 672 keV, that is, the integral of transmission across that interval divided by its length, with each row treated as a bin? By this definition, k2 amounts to 121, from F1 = 204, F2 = 136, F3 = 189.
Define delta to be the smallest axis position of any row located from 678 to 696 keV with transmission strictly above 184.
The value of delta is 679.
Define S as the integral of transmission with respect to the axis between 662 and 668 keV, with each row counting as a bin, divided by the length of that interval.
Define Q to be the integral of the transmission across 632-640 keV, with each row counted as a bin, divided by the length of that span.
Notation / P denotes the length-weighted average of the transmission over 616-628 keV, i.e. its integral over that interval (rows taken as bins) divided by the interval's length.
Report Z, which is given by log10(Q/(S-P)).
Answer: 0.3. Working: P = 123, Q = 132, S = 189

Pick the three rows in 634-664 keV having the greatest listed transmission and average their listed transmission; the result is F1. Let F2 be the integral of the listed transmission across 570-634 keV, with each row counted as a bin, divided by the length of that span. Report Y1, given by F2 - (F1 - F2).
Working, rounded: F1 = 198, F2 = 178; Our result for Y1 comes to 159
